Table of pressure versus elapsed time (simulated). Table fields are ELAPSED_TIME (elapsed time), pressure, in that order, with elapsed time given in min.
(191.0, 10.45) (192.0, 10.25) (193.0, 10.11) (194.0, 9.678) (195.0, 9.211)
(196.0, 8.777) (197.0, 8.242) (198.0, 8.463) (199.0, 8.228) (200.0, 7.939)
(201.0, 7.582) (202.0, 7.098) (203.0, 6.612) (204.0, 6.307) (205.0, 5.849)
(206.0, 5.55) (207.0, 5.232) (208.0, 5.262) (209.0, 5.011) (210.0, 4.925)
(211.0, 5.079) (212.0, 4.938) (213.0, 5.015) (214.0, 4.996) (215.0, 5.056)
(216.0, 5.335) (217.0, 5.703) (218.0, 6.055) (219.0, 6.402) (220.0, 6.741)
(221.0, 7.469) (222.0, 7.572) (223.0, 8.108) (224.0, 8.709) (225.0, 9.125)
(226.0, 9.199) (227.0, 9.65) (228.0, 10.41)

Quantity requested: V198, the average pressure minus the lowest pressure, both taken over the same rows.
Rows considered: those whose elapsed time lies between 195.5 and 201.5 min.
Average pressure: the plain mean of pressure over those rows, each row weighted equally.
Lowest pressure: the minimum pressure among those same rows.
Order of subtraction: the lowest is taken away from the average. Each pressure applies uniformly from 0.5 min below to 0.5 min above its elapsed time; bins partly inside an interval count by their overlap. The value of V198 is 0.62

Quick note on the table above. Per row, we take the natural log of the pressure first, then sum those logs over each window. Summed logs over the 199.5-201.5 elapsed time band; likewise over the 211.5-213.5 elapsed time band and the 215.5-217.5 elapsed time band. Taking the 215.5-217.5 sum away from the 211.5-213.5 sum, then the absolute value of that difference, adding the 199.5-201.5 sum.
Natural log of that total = 1.46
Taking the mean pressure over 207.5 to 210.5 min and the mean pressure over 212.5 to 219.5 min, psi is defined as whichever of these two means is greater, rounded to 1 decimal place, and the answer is 5.5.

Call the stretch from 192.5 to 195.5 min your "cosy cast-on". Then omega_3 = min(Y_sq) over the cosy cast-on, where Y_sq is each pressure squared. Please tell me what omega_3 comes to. 85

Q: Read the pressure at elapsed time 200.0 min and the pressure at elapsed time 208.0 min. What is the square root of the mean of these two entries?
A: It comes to 2.6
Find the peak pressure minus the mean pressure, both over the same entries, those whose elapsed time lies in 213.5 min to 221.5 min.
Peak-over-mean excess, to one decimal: 1.5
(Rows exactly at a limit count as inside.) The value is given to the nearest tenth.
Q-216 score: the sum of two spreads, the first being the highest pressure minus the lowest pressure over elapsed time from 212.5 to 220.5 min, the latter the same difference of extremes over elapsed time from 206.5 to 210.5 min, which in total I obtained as 2.1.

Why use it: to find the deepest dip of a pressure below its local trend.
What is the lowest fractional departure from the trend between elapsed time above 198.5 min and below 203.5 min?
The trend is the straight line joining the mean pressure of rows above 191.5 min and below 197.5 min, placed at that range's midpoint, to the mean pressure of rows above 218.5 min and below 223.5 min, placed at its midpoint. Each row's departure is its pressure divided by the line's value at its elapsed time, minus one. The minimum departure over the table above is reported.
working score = -0.24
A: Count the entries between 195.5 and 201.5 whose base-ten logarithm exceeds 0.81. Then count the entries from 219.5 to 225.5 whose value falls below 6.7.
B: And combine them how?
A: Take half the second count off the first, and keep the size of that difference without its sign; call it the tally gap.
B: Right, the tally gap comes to 6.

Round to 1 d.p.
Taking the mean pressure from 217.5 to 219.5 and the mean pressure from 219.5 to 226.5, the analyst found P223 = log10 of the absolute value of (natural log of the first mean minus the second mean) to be 0.8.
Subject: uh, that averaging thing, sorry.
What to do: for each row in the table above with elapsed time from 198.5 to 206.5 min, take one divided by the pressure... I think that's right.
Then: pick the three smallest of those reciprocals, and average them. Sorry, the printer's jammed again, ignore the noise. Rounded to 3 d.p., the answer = 0.126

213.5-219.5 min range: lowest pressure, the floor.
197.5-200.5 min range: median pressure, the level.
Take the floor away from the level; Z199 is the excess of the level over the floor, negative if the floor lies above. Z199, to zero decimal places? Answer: 3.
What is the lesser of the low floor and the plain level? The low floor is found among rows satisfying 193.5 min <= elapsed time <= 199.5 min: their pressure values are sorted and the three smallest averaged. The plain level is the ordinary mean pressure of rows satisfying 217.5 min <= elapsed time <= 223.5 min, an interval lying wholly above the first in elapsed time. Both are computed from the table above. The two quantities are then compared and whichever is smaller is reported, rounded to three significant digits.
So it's 7.06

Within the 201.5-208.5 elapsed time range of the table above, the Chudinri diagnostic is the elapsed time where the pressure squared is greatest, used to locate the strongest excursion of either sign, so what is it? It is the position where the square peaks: 202.0 min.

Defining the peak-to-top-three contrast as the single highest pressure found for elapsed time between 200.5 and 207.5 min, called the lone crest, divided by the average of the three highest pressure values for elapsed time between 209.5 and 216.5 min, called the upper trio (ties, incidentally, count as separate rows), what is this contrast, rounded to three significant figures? 1.47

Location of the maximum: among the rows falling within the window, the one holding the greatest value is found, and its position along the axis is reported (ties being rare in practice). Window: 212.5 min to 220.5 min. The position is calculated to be 220.0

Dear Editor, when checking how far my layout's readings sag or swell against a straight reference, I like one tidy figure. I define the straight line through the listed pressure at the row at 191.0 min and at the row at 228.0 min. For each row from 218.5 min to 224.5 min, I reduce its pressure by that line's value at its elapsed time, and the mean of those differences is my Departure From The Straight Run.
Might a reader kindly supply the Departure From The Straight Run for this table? -2.9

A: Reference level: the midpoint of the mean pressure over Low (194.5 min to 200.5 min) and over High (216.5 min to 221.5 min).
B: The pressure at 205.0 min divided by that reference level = 0.78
